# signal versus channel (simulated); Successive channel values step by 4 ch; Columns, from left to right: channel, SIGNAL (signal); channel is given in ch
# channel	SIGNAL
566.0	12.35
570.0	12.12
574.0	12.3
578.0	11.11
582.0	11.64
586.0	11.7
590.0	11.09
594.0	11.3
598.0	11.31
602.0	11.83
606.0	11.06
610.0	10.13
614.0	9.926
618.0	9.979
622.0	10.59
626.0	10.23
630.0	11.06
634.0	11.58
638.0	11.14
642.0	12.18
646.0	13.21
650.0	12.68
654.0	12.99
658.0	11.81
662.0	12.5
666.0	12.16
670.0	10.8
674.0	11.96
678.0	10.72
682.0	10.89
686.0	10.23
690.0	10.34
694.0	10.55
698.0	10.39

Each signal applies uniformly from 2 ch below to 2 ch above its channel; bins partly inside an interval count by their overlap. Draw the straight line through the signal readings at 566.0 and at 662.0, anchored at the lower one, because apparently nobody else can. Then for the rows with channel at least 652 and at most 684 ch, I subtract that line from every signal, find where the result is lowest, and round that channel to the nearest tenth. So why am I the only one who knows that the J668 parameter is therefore 678.0 ch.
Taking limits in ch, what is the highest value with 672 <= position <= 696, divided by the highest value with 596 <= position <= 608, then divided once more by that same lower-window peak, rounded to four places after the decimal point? 0.0855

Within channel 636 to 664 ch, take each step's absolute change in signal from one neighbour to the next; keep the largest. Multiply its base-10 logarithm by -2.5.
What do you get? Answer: -0.18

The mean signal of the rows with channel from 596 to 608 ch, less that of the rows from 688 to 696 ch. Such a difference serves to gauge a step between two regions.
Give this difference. 1.0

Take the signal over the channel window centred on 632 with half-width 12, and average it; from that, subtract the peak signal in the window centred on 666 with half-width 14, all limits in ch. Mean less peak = -1.9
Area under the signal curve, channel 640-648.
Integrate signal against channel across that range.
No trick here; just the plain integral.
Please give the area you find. 102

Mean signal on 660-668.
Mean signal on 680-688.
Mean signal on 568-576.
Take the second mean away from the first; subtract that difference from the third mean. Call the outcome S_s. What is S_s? 10.4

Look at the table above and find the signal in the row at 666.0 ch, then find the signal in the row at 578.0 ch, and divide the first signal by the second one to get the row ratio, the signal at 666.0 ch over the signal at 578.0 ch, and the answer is 1.09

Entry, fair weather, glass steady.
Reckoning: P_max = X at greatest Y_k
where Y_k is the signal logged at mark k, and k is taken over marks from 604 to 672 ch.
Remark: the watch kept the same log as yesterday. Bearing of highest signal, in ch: 646.0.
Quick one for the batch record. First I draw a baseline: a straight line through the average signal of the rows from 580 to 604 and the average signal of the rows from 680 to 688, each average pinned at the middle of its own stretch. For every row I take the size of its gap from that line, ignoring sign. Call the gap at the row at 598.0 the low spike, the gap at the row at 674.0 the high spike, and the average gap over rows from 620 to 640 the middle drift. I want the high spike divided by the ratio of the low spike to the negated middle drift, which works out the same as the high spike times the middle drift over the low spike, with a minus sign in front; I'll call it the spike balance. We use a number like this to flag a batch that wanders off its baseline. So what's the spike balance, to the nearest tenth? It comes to -5.2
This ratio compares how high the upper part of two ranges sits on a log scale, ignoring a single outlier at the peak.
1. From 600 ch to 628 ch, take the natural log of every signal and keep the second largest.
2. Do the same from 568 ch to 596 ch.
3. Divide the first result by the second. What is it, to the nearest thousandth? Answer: 0.963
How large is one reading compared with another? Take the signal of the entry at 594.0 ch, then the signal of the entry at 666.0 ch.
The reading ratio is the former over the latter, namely 0.93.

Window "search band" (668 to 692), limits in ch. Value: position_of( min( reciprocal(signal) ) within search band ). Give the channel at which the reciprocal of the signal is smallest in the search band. 674.0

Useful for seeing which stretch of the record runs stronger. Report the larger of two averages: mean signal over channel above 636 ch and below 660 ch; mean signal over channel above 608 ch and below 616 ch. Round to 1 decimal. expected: 12.3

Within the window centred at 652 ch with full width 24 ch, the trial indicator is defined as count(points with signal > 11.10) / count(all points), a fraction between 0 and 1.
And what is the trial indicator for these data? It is 1.0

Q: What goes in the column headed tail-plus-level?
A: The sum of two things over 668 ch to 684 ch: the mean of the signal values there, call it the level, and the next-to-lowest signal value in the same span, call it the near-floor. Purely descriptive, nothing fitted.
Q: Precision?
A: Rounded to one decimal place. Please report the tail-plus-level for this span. 21.9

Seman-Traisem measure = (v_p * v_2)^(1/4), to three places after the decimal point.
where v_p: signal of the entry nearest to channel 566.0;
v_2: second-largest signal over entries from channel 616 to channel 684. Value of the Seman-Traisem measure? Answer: 3.559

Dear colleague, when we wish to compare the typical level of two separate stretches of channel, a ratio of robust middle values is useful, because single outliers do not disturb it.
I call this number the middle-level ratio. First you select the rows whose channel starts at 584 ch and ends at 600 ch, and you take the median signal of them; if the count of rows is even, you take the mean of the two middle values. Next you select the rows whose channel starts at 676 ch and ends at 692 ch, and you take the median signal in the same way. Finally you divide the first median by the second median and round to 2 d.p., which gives 1.07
